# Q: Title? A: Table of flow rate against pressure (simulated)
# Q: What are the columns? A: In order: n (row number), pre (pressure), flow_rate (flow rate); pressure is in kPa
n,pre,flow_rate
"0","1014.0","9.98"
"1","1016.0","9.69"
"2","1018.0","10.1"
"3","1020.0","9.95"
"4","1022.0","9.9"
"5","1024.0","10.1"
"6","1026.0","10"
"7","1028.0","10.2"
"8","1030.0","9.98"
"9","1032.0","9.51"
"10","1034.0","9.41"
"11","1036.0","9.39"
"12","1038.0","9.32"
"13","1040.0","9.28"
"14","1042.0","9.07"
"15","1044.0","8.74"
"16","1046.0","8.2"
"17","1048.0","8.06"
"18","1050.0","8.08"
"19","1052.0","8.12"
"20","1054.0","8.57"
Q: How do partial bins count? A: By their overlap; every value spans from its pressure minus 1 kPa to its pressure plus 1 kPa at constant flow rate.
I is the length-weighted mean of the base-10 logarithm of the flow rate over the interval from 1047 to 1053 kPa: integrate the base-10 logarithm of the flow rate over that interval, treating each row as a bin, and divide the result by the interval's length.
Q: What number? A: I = 0.91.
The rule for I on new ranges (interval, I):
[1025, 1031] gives 1.00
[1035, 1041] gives 0.97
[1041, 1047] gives 0.94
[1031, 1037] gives 0.97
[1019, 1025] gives 1.00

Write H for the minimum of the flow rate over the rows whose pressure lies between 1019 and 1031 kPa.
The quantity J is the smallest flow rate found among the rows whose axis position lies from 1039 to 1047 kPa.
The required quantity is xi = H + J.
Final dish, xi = 18.1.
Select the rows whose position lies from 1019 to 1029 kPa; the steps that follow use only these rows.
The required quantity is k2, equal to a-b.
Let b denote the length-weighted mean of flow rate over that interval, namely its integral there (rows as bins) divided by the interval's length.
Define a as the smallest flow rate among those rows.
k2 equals -0.13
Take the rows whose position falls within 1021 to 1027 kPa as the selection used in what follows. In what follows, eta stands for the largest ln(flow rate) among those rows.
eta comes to 2.31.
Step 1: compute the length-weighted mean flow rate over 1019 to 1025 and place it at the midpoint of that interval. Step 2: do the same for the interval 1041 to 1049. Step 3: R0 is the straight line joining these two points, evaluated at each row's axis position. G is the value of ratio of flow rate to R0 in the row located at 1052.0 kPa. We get 1.01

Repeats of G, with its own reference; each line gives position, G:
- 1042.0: 1.04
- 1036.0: 1.03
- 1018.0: 0.99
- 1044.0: 1.02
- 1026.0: 1.03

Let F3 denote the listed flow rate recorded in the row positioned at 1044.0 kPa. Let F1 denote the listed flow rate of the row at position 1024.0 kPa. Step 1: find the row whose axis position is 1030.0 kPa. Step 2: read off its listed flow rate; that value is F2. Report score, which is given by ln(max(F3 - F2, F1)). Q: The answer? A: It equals 2.31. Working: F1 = 10.1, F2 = 9.98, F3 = 8.74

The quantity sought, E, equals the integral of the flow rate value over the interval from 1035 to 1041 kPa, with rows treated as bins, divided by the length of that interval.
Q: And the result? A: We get 9.3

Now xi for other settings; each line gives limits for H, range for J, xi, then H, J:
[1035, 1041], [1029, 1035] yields 18.7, 9.28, 9.41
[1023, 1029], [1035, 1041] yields 19.3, 10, 9.28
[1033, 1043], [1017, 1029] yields 19.0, 9.07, 9.9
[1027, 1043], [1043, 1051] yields 17.1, 9.07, 8.06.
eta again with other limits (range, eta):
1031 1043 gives 2.25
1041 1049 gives 2.20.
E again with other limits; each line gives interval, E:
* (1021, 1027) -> 10.0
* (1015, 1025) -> 9.9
